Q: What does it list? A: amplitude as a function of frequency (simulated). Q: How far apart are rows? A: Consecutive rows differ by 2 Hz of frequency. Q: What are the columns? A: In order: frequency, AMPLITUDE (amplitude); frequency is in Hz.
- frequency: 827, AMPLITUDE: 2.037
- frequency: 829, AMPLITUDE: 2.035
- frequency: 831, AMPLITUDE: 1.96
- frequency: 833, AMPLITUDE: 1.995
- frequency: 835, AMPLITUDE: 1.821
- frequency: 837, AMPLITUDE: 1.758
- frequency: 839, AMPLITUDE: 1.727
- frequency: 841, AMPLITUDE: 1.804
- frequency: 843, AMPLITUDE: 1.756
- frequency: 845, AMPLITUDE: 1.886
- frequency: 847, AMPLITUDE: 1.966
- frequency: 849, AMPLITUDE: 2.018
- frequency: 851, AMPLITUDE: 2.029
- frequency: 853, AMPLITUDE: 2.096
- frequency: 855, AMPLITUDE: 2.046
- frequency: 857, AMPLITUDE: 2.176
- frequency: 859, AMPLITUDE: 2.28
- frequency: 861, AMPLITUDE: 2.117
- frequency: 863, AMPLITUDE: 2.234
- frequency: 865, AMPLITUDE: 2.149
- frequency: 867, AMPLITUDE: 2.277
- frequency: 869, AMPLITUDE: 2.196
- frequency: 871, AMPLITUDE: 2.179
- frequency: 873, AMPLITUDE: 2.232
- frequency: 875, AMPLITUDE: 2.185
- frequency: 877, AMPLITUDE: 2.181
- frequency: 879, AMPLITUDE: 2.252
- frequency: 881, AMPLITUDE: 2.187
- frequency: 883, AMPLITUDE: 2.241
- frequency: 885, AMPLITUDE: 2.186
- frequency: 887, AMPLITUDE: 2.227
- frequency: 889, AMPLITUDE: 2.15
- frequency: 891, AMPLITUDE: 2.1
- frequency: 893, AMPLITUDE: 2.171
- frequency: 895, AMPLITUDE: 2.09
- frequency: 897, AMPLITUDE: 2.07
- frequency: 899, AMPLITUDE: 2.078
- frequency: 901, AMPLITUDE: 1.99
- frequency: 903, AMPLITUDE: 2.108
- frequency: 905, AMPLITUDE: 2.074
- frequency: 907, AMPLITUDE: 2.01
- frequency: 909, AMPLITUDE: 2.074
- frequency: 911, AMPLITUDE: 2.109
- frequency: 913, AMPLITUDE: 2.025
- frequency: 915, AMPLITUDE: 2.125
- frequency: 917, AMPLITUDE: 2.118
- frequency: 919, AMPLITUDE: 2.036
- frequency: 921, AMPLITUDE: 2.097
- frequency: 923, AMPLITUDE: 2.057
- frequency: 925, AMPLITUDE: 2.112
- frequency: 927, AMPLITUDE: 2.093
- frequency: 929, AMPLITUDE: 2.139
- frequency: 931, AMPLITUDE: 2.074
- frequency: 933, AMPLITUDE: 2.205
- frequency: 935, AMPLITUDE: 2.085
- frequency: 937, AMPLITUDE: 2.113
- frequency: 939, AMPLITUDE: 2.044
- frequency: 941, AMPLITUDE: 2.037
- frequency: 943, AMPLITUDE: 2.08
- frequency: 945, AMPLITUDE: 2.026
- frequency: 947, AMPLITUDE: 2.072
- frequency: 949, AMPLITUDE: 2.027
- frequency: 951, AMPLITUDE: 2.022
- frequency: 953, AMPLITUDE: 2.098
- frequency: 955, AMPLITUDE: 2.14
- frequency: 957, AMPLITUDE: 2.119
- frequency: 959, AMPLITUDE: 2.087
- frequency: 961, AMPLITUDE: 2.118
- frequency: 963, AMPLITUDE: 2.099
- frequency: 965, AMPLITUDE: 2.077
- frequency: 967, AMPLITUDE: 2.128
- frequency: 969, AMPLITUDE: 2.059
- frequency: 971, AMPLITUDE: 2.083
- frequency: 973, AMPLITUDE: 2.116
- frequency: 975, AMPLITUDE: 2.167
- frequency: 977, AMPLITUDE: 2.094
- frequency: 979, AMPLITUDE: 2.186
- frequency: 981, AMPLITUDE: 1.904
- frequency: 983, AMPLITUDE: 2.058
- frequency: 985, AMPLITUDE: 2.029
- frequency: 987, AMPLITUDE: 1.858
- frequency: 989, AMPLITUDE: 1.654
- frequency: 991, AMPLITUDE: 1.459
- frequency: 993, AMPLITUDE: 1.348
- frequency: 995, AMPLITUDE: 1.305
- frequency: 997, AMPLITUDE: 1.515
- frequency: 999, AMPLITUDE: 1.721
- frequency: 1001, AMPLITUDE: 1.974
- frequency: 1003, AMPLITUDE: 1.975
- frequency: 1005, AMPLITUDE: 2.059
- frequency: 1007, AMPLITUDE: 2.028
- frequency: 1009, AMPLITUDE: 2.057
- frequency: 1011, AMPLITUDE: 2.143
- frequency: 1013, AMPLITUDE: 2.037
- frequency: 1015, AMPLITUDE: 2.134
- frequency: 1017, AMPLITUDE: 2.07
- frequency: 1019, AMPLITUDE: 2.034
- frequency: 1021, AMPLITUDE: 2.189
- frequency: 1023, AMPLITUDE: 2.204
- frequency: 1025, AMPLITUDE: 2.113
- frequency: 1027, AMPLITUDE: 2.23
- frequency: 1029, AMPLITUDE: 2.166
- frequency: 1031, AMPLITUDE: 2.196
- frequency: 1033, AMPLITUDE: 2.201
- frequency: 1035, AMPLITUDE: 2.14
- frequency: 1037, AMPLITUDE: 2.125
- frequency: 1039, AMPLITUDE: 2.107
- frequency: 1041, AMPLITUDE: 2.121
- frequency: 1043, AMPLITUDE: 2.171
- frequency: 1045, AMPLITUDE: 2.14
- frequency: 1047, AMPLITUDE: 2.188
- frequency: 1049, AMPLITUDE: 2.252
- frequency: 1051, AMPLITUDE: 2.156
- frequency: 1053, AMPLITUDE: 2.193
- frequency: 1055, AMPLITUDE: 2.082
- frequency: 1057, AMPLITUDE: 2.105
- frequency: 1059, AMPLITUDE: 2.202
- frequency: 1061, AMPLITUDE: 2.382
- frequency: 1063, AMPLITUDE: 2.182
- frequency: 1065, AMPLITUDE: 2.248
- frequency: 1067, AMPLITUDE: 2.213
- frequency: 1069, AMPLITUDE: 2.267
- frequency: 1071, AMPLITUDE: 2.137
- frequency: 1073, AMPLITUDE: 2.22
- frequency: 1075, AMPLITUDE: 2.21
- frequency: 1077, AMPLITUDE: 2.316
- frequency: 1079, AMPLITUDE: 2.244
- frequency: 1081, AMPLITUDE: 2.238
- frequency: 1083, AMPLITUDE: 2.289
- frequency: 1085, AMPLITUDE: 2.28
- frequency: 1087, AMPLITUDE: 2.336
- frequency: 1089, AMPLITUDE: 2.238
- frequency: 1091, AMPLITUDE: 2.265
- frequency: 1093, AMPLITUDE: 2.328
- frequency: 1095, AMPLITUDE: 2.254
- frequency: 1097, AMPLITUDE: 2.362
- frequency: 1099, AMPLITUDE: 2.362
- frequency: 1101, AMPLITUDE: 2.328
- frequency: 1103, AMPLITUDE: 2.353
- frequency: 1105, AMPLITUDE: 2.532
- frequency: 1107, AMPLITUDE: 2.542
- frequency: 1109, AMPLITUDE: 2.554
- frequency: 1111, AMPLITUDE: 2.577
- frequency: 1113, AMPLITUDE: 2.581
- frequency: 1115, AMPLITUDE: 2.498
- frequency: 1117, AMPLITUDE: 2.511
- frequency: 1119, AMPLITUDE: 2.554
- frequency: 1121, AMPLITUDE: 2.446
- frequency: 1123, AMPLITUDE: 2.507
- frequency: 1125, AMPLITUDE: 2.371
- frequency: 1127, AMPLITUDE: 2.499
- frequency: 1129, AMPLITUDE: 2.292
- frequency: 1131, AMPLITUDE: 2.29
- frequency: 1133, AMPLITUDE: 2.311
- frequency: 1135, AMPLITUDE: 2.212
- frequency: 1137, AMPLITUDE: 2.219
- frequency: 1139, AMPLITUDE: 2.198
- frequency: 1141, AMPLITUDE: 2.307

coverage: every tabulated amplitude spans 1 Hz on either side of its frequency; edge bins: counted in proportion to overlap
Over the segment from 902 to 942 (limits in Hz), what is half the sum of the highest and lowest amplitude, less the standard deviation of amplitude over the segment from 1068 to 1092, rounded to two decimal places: 2.06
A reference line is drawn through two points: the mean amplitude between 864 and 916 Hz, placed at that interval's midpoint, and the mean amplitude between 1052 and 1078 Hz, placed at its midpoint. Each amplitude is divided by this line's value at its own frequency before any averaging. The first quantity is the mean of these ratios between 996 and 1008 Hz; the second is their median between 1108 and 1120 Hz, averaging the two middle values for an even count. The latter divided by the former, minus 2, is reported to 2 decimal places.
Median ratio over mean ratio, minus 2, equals -0.67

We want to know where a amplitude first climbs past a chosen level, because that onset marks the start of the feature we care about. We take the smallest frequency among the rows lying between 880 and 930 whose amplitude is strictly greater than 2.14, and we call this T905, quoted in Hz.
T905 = 881 Hz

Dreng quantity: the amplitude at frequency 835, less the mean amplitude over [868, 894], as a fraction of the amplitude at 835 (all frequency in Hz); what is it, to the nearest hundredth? -0.20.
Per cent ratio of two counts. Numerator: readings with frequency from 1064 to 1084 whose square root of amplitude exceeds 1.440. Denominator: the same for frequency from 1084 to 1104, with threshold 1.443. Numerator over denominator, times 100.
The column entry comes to 100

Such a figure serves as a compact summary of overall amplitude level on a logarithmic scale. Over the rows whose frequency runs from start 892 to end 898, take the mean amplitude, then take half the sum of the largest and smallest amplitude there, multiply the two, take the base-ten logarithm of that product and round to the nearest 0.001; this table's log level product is 0.651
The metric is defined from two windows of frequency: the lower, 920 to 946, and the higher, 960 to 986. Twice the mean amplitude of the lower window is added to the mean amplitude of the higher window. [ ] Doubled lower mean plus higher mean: 6.26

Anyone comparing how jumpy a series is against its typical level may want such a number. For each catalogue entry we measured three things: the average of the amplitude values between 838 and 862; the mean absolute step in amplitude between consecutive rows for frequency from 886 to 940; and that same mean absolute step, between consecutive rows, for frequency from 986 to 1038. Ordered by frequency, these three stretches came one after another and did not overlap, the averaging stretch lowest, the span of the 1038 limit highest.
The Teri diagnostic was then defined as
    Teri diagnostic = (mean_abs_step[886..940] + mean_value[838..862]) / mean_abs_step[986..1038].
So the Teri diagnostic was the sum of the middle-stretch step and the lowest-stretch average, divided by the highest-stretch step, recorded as 22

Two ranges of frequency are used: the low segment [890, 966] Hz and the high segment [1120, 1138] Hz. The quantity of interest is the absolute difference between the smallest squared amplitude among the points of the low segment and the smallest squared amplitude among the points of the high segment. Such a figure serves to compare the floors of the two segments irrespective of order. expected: 0.9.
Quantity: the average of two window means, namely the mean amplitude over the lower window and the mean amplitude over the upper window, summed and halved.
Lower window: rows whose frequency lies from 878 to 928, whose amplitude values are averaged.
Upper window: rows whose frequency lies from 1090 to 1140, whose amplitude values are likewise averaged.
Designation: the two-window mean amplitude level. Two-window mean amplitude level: 2.25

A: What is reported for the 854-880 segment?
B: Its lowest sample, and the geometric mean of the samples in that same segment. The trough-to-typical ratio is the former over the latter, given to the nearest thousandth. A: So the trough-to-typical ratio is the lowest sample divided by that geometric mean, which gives 0.934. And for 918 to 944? 0.974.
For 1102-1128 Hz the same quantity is 0.941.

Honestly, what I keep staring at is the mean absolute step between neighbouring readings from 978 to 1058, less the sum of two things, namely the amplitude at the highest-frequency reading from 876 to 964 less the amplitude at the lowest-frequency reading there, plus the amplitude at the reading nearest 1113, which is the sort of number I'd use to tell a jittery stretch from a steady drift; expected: -2.4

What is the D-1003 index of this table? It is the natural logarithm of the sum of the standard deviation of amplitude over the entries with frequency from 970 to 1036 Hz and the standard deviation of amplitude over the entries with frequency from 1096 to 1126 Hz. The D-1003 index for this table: -1.1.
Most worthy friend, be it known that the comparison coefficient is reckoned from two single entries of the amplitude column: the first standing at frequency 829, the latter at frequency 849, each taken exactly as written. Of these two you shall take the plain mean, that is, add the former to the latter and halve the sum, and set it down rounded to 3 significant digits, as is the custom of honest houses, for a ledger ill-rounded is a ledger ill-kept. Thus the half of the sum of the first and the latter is 2.03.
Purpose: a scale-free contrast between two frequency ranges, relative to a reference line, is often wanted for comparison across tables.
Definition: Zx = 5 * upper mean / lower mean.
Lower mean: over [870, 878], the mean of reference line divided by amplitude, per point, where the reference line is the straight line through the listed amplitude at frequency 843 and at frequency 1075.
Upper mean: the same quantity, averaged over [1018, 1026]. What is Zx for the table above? 6.0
